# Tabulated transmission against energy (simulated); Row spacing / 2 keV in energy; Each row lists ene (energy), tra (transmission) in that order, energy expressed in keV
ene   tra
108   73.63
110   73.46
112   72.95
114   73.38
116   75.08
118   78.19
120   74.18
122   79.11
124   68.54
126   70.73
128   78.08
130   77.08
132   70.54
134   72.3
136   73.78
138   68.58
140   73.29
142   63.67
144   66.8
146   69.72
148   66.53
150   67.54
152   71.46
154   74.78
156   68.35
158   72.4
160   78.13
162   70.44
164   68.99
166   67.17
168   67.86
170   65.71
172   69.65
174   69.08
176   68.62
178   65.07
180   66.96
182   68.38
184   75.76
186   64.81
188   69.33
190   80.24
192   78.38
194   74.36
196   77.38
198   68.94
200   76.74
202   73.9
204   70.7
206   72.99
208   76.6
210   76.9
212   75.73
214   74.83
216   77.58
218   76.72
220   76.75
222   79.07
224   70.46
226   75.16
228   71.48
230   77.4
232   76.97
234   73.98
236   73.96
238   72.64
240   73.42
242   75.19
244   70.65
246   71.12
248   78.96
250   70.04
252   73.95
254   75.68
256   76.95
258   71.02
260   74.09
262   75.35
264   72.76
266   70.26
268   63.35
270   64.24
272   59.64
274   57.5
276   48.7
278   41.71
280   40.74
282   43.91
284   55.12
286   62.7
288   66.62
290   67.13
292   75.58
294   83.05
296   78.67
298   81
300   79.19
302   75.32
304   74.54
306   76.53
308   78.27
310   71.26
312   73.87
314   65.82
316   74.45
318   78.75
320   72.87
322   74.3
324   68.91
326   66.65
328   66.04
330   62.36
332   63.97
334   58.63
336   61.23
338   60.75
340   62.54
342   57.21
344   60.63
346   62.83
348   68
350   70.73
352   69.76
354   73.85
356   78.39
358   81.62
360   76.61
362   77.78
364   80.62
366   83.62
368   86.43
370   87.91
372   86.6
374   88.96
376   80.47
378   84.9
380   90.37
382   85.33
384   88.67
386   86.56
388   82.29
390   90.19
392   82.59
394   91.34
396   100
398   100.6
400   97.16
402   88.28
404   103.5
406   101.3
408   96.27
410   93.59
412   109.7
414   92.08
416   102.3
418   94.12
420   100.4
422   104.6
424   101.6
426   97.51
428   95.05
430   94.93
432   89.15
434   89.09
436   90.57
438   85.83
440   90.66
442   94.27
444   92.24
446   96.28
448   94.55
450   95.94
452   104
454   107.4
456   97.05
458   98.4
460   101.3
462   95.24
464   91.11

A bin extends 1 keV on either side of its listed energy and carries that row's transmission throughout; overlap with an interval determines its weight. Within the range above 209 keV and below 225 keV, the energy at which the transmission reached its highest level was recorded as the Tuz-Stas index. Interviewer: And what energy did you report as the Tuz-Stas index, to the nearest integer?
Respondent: 222 keV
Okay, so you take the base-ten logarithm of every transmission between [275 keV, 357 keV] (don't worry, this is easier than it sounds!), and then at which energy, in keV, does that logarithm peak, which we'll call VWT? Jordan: 294 keV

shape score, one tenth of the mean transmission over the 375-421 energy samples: 9.3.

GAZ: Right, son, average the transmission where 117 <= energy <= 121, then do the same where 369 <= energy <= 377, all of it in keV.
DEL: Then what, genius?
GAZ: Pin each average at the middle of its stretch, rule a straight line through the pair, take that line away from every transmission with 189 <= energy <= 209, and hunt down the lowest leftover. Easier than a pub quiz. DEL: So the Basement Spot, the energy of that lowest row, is 198 keV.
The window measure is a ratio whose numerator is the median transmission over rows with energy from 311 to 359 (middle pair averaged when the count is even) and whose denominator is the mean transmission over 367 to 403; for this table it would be 0.76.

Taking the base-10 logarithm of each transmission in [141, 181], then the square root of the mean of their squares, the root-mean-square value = 1.84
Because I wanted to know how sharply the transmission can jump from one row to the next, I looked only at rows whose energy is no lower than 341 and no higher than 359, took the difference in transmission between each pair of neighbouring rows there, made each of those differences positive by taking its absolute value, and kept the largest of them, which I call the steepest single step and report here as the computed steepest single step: 5.2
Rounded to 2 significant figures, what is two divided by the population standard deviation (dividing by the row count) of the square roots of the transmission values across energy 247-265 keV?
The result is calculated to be 13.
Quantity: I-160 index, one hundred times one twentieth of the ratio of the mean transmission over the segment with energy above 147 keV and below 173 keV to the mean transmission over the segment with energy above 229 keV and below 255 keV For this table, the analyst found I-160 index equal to 4.7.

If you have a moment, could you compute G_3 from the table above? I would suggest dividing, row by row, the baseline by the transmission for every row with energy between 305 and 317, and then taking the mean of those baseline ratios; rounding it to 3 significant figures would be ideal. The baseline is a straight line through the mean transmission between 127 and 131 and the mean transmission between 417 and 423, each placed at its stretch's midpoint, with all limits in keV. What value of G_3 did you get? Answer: 1.25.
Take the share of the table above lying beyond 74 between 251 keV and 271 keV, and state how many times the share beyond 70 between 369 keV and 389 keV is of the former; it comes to 2.50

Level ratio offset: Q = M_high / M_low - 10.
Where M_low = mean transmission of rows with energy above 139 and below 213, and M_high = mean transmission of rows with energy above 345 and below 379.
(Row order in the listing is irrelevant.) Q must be -8.89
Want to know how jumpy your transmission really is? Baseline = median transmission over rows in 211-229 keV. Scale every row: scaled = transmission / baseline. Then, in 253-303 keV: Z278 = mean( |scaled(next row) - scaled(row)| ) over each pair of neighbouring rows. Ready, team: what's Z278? 0.056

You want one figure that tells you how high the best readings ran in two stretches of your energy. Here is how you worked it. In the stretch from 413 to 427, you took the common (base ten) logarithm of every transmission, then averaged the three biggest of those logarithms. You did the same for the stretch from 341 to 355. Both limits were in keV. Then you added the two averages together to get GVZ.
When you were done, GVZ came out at 3.87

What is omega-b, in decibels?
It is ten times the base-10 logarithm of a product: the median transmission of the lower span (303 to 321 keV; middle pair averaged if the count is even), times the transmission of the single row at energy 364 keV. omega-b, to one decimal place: 37.8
